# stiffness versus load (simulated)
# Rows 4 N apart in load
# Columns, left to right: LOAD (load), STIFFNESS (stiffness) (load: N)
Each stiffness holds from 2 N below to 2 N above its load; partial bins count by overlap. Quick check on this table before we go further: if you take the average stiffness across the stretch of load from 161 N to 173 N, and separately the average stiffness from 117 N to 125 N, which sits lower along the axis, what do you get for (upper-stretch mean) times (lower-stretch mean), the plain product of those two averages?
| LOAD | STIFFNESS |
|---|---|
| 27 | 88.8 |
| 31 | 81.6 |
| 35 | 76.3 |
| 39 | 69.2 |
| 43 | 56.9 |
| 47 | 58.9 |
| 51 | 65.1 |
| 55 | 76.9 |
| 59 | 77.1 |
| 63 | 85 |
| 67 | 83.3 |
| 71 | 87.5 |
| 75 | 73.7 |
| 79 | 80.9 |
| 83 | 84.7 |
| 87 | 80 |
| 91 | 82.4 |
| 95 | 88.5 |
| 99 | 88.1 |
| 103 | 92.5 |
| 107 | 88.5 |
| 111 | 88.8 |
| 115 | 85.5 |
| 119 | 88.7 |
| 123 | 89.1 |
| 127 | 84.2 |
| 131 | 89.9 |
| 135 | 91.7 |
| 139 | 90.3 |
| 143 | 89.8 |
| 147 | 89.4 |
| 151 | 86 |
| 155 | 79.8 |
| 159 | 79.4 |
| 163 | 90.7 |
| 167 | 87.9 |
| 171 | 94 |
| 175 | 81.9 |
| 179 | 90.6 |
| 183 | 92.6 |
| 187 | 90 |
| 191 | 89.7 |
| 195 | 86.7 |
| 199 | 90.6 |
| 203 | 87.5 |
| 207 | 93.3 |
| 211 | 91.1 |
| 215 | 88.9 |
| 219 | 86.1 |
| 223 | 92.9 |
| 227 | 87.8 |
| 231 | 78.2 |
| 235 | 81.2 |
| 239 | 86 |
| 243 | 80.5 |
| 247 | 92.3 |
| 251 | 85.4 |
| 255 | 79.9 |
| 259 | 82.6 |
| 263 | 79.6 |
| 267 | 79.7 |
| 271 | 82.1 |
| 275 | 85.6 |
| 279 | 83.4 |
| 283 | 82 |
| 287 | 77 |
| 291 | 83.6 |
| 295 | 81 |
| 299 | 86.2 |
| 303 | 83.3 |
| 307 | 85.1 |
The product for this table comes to 8078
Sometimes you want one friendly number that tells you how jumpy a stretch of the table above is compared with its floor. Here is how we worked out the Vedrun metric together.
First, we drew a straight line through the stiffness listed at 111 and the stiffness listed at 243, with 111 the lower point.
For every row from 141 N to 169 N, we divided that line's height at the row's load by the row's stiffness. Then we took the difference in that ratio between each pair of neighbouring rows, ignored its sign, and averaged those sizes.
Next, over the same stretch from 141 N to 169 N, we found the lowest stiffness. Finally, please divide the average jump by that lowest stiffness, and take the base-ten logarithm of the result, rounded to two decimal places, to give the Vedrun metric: -3.23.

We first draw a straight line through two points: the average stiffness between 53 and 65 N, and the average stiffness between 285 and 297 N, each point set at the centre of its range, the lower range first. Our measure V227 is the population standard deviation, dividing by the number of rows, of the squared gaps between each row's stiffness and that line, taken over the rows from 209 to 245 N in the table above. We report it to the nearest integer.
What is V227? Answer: 52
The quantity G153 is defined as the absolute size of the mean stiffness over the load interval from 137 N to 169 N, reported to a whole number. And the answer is 87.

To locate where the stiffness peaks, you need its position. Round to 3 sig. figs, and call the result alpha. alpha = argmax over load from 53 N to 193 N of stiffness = 171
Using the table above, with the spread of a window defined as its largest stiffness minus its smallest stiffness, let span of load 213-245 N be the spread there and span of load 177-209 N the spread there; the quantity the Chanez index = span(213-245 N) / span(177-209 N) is 2.2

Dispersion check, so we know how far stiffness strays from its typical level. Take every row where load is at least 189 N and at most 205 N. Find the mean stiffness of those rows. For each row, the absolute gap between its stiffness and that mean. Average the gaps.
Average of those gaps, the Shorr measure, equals 1.5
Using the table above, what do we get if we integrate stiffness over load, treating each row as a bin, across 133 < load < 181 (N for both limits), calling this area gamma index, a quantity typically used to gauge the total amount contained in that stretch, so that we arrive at 4206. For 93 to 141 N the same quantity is 4263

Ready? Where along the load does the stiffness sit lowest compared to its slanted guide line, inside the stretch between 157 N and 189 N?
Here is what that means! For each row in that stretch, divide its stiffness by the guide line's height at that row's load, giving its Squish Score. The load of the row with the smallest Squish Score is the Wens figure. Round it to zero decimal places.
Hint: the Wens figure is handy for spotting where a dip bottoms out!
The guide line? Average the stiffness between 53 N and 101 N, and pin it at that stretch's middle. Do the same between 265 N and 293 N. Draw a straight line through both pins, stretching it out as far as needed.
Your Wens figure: 159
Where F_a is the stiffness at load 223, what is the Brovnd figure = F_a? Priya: 92.9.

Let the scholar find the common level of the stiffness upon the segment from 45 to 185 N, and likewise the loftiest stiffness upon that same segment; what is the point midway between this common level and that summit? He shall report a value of 89.3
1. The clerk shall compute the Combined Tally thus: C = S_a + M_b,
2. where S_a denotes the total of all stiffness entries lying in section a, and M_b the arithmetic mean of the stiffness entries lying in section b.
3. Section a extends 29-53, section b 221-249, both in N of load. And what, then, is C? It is 494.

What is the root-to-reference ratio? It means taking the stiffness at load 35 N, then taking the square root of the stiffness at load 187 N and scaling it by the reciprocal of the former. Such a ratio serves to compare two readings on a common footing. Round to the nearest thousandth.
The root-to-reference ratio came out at 0.124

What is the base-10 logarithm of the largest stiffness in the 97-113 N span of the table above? 1.97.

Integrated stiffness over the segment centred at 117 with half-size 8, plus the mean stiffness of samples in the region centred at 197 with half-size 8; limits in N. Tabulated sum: 1497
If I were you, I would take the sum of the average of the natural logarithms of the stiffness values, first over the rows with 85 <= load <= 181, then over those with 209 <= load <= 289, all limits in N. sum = 8.90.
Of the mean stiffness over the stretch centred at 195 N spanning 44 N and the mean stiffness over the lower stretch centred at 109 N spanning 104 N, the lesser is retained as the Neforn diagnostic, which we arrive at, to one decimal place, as 85.6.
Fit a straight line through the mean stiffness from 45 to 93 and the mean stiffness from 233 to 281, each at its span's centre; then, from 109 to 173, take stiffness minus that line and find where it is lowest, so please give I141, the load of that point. 159 N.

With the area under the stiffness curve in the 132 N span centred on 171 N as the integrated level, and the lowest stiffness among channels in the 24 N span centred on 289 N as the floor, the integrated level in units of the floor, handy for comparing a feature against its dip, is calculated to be 151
